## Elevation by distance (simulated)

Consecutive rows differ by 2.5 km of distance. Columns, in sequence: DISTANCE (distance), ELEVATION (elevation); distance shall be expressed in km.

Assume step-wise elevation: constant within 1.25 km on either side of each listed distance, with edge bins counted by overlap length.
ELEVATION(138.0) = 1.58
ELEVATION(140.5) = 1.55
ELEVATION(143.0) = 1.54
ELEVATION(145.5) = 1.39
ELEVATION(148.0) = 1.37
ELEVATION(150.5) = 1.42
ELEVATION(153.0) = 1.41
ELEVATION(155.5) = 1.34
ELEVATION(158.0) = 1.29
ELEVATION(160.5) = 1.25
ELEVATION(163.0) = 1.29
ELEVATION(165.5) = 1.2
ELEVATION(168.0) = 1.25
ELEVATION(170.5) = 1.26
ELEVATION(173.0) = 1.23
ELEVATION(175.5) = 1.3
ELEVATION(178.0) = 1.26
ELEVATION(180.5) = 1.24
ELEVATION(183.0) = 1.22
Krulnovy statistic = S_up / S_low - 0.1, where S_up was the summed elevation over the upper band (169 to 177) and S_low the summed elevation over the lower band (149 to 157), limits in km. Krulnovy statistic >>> 0.81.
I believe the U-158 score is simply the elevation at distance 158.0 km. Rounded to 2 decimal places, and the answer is 1.29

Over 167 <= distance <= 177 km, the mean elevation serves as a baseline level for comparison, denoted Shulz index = 1.26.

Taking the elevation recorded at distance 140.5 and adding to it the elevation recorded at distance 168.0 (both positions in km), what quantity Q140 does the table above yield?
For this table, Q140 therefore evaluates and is 2.80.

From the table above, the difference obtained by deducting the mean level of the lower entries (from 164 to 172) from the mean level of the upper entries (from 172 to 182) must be 0.02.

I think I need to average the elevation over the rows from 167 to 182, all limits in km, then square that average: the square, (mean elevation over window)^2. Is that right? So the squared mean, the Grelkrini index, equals 1.58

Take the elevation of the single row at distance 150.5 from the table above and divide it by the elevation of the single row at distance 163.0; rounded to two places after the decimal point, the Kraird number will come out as 1.10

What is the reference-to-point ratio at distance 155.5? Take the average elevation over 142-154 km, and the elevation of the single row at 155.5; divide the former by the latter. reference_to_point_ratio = 1.06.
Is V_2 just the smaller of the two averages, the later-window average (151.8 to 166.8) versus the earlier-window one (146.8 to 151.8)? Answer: 1.30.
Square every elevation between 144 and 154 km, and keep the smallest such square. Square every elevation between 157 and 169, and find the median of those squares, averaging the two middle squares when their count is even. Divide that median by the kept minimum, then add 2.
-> 2.83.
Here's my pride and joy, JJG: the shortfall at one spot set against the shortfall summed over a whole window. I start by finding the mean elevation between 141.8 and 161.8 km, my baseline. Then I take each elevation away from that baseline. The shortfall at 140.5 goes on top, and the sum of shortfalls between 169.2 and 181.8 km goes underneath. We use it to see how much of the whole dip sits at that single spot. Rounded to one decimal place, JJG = -0.3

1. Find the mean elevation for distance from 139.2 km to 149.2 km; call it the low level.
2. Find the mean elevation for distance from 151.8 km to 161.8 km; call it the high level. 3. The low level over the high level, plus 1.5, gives 2.61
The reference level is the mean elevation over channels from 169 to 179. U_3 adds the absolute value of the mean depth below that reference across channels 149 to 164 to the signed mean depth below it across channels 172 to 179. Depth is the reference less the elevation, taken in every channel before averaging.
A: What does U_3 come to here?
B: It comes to 0.070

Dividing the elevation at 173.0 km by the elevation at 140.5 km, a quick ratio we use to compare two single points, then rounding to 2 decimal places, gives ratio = 0.79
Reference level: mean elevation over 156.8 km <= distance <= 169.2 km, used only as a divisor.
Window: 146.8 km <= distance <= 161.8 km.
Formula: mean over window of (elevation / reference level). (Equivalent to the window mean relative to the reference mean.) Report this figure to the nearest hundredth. 1.07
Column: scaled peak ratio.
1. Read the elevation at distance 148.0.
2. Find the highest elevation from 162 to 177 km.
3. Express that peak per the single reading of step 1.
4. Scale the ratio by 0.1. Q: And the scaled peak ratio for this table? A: 0.0949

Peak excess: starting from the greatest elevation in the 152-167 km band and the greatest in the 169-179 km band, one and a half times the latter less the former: 0.54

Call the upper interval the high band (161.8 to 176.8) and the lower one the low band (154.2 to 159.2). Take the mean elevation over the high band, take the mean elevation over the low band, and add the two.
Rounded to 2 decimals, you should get 2.57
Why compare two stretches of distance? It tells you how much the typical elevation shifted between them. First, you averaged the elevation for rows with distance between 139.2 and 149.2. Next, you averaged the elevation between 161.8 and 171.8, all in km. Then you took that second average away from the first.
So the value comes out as 0.21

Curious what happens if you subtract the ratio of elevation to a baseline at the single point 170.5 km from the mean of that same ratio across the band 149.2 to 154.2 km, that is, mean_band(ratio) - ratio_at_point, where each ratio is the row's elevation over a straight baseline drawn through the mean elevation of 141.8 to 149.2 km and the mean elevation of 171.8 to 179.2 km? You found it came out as 0.037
